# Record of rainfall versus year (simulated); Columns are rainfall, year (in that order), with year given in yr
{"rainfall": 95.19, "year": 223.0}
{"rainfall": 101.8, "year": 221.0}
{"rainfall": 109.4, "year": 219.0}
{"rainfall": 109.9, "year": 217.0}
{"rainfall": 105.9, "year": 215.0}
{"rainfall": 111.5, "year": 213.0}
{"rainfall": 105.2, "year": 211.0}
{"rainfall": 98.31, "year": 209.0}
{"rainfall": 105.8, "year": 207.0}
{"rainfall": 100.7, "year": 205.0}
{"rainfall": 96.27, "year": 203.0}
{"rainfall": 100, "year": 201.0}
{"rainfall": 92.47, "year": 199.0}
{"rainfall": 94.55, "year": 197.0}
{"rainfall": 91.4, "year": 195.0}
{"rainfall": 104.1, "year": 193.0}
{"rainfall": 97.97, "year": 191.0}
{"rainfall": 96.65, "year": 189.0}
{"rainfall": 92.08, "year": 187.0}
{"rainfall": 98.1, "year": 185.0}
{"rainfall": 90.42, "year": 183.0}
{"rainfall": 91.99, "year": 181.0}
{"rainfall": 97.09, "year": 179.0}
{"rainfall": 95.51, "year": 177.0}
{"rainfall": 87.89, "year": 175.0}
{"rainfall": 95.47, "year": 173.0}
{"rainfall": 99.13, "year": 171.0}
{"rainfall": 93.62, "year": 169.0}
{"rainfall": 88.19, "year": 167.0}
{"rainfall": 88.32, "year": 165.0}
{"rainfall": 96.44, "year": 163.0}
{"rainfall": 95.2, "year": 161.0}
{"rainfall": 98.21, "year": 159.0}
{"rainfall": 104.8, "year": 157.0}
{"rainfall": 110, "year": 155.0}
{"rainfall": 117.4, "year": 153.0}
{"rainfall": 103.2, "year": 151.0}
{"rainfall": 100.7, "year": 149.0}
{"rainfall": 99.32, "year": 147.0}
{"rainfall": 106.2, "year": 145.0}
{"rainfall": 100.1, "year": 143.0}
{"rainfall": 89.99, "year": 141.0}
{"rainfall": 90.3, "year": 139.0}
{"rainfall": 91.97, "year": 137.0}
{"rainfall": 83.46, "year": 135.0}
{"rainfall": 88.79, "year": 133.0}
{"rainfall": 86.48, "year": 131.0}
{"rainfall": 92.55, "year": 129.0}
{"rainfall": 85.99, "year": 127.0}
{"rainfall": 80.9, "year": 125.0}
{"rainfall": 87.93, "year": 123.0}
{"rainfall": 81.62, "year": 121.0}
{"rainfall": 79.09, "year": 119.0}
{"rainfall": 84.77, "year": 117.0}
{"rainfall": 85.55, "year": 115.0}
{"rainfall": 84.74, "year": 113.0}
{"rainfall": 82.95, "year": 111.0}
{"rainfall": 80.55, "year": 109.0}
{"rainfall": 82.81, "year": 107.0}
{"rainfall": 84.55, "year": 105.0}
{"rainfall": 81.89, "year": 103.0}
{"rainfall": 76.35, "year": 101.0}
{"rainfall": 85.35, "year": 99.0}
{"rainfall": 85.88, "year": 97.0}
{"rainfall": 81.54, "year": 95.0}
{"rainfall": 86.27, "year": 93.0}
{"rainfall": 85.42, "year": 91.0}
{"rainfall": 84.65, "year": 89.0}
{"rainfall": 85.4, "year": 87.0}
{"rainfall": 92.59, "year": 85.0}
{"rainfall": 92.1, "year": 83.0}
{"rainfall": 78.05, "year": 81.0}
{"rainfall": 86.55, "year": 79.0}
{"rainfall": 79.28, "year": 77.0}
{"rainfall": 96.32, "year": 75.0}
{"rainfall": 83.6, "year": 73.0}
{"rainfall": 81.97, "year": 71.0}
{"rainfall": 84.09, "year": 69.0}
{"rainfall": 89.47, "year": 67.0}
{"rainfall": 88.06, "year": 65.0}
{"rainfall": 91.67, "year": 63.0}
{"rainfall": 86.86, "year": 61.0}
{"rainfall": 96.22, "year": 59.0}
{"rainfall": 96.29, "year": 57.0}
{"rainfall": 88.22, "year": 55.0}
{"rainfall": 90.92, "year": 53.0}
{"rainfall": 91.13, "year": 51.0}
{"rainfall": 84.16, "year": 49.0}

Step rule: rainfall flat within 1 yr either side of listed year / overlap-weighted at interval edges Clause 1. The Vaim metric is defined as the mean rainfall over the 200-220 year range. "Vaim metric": 104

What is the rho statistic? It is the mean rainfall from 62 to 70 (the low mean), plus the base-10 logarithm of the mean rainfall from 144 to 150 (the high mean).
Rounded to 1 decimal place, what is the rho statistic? 90.3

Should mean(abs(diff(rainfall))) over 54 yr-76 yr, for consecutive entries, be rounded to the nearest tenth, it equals 4.9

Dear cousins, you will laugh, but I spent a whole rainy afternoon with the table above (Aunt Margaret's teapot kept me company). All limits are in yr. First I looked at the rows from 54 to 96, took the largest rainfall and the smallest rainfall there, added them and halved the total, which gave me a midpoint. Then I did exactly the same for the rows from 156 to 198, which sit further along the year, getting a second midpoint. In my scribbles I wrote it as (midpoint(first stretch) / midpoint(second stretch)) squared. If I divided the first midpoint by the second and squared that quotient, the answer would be 0.82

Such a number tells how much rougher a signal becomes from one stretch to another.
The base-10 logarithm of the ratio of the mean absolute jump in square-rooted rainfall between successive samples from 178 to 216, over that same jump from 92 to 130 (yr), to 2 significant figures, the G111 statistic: 0.11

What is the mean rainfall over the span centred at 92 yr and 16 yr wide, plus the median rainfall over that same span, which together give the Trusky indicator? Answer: 171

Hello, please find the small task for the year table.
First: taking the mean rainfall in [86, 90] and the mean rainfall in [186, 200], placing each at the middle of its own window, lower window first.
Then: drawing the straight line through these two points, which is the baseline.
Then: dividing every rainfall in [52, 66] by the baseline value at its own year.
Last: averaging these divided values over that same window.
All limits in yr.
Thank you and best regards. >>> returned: 1.11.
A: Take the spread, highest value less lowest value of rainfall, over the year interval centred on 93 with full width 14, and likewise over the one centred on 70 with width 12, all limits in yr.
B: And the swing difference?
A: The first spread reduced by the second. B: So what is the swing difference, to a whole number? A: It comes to -10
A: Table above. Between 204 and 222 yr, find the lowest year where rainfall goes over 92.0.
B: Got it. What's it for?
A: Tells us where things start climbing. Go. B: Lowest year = 205.0 yr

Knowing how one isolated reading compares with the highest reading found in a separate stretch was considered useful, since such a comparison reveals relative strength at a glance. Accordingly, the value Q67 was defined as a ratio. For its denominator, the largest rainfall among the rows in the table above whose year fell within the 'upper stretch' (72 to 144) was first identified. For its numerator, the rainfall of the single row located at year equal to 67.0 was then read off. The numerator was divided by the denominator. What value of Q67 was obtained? 0.89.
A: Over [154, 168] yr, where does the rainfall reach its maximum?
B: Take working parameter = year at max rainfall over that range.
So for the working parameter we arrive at 155.0 yr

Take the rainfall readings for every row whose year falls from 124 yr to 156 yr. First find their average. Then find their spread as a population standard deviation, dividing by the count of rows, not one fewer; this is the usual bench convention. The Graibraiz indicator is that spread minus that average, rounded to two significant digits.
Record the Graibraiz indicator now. -86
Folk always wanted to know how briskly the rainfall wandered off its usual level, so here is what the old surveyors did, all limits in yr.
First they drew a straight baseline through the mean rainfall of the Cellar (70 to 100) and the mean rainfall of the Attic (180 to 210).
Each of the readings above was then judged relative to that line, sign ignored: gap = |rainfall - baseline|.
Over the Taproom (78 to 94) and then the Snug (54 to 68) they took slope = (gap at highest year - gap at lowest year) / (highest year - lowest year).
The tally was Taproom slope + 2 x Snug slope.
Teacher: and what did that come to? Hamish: -0.1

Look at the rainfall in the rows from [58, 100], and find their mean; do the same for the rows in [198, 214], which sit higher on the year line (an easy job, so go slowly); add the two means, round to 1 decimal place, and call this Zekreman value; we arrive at 188.0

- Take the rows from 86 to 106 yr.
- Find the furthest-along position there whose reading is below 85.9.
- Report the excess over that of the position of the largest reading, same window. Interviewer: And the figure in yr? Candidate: -12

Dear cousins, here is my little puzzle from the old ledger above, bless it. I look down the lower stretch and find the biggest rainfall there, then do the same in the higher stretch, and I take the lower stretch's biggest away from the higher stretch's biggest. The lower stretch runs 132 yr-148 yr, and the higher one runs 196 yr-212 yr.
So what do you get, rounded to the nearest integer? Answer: 0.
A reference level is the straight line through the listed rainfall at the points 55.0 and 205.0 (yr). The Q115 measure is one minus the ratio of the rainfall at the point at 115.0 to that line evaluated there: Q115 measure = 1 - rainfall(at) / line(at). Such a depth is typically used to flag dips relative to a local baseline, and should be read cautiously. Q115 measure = 0.08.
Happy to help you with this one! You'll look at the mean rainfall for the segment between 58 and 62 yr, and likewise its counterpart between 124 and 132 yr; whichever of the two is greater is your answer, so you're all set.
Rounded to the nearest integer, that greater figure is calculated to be 92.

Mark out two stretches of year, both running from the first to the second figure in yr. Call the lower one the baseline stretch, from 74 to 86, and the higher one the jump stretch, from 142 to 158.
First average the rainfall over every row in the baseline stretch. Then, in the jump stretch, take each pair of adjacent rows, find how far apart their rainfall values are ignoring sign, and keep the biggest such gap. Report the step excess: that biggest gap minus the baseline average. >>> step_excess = -73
